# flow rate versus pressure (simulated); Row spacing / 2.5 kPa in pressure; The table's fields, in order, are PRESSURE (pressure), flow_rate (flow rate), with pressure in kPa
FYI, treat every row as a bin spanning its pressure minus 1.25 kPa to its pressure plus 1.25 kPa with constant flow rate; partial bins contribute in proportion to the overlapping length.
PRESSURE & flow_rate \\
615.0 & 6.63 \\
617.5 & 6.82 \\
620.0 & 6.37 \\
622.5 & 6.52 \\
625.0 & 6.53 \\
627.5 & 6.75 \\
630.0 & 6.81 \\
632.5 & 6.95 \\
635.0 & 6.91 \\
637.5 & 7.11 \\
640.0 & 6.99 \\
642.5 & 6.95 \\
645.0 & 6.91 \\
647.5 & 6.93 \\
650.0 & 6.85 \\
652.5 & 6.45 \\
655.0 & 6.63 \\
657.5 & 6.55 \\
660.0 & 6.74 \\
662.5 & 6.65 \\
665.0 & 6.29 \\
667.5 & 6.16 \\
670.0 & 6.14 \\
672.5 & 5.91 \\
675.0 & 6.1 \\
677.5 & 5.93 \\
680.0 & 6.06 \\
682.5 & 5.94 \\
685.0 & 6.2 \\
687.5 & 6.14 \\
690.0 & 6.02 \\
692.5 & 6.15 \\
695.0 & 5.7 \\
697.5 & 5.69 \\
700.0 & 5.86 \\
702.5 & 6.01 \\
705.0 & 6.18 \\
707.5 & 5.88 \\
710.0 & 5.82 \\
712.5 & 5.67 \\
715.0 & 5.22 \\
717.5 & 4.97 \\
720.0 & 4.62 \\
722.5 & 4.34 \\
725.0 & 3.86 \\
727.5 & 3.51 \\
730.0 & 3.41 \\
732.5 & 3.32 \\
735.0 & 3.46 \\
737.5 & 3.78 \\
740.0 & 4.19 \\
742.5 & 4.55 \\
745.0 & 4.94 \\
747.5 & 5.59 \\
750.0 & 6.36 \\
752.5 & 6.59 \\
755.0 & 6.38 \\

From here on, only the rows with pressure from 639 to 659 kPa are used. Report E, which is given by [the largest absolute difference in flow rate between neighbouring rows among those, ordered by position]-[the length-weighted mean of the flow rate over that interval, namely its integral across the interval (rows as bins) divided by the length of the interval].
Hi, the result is -6.4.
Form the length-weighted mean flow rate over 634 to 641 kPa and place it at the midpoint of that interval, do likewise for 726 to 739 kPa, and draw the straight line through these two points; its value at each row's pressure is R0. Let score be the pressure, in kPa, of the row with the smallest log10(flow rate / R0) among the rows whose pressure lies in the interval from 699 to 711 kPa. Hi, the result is 700.0 kPa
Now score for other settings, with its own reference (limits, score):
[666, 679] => 672.5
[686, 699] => 695.0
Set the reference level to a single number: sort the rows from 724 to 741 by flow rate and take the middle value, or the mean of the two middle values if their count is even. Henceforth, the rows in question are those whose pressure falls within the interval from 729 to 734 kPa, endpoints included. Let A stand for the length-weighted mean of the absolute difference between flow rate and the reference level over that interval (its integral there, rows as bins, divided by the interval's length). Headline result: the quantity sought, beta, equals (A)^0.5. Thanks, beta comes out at 0.4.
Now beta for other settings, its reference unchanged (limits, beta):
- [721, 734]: 0.6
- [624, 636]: 1.8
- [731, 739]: 0.4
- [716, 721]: 1.1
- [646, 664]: 1.8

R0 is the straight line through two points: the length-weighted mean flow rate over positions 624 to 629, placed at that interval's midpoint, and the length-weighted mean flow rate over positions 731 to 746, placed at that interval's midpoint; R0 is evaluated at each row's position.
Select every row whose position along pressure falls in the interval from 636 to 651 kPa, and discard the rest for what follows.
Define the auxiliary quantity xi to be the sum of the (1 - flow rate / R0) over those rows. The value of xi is -0.68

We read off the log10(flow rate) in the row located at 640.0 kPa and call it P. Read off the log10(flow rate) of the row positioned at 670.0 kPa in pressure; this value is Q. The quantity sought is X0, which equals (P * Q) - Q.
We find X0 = -0.12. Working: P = 0.84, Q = 0.788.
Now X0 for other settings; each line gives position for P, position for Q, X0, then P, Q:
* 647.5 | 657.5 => -0.13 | 0.84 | 0.816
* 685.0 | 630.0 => -0.17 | 0.79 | 0.833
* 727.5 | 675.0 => -0.36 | 0.55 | 0.785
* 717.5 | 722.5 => -0.19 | 0.70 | 0.637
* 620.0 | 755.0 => -0.16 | 0.80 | 0.805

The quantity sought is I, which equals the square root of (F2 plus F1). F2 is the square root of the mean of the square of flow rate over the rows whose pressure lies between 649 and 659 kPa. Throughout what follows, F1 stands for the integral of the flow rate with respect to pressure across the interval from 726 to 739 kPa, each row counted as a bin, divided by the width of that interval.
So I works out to 3.2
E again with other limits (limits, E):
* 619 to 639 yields -6.5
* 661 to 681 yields -5.8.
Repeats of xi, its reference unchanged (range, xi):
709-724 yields -0.74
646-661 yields -0.68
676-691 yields -0.84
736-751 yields -1.60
